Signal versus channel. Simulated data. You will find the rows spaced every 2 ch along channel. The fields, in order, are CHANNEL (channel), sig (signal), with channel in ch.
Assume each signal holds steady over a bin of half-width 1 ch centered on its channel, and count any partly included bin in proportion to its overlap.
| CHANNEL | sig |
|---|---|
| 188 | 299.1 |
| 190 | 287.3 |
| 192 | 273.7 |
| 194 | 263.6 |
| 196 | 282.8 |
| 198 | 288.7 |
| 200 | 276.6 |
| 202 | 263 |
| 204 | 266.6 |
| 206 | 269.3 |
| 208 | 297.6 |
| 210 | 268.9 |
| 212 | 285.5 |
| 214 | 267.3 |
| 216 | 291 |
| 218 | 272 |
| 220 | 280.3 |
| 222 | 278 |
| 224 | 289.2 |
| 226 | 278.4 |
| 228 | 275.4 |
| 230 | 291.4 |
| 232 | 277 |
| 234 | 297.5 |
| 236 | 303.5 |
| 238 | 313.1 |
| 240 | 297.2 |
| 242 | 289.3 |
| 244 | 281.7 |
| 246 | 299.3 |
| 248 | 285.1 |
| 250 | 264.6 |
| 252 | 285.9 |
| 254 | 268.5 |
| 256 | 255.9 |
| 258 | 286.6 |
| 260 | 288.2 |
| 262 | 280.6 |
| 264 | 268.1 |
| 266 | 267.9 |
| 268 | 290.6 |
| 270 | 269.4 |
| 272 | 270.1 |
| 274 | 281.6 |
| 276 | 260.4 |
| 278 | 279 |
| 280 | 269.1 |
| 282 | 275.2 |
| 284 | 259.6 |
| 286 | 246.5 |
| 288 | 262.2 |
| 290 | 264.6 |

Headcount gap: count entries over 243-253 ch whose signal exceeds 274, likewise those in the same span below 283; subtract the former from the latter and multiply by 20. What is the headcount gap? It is -40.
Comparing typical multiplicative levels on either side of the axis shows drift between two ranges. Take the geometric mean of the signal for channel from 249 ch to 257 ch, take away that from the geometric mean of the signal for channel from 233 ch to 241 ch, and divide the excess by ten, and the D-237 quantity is 3.4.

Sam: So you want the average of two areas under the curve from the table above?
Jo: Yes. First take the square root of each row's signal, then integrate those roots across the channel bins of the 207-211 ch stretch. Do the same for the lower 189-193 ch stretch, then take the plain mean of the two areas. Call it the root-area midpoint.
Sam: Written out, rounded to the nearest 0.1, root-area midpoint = 67.1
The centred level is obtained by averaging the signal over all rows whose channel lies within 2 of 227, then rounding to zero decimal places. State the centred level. 277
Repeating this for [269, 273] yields 270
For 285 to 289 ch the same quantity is 254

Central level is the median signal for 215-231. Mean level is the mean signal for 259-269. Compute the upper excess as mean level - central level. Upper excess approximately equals 0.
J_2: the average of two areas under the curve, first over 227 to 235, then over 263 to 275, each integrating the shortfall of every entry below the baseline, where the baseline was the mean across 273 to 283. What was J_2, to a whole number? -58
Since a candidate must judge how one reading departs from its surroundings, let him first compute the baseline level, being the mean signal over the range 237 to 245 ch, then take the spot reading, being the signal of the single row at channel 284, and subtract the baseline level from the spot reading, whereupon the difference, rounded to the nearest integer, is -36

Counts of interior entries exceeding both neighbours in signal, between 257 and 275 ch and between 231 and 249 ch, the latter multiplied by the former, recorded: 4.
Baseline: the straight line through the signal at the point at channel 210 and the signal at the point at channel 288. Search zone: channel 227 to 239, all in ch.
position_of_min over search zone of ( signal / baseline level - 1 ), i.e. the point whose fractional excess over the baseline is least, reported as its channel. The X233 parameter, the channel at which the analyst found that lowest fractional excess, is 228 ch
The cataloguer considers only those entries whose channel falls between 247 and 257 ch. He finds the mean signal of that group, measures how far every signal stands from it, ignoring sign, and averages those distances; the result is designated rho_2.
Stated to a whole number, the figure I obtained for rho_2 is 11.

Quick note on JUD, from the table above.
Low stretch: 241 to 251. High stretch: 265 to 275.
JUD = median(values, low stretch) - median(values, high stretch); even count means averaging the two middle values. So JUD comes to 15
